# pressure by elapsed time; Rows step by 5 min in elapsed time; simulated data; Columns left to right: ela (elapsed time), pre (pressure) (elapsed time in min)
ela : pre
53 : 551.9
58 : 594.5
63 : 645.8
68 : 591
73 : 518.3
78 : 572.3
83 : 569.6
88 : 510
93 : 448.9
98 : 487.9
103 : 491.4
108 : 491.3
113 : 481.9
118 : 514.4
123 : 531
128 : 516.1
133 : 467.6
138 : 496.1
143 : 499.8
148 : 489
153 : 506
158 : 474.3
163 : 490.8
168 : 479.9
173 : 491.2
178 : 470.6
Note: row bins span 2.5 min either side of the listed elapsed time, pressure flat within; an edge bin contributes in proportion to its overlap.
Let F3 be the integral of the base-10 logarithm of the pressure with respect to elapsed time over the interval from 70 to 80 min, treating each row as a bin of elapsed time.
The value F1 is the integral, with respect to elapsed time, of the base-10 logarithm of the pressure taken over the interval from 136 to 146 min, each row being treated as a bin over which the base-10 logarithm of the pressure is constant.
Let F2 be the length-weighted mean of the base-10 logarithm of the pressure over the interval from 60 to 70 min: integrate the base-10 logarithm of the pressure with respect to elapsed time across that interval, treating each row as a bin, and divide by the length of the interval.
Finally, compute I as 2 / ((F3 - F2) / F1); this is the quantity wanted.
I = 2.19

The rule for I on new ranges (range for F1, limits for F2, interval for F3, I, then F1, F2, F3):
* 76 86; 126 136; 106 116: 2.28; 27.5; 2.69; 26.9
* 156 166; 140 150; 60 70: 2.13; 26.8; 2.69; 27.9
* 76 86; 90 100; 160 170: 2.28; 27.5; 2.67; 26.9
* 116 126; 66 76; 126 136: 2.25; 27.2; 2.74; 26.9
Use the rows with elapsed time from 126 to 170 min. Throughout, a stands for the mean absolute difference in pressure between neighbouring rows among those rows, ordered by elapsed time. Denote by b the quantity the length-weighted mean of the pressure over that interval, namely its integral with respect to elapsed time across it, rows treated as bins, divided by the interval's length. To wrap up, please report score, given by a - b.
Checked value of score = -470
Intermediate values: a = 21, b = 491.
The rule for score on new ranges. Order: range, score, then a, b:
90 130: -479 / 17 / 495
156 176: -471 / 13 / 484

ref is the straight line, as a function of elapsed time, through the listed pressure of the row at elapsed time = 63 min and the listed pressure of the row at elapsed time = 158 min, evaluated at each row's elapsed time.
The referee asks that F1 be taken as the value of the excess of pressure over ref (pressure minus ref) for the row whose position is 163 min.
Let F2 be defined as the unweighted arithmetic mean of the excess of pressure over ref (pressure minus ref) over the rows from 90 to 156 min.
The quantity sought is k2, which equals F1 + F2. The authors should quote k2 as -18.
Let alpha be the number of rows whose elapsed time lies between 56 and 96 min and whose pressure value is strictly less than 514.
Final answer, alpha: 2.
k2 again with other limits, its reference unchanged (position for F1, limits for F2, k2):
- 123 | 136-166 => -2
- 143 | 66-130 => -67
